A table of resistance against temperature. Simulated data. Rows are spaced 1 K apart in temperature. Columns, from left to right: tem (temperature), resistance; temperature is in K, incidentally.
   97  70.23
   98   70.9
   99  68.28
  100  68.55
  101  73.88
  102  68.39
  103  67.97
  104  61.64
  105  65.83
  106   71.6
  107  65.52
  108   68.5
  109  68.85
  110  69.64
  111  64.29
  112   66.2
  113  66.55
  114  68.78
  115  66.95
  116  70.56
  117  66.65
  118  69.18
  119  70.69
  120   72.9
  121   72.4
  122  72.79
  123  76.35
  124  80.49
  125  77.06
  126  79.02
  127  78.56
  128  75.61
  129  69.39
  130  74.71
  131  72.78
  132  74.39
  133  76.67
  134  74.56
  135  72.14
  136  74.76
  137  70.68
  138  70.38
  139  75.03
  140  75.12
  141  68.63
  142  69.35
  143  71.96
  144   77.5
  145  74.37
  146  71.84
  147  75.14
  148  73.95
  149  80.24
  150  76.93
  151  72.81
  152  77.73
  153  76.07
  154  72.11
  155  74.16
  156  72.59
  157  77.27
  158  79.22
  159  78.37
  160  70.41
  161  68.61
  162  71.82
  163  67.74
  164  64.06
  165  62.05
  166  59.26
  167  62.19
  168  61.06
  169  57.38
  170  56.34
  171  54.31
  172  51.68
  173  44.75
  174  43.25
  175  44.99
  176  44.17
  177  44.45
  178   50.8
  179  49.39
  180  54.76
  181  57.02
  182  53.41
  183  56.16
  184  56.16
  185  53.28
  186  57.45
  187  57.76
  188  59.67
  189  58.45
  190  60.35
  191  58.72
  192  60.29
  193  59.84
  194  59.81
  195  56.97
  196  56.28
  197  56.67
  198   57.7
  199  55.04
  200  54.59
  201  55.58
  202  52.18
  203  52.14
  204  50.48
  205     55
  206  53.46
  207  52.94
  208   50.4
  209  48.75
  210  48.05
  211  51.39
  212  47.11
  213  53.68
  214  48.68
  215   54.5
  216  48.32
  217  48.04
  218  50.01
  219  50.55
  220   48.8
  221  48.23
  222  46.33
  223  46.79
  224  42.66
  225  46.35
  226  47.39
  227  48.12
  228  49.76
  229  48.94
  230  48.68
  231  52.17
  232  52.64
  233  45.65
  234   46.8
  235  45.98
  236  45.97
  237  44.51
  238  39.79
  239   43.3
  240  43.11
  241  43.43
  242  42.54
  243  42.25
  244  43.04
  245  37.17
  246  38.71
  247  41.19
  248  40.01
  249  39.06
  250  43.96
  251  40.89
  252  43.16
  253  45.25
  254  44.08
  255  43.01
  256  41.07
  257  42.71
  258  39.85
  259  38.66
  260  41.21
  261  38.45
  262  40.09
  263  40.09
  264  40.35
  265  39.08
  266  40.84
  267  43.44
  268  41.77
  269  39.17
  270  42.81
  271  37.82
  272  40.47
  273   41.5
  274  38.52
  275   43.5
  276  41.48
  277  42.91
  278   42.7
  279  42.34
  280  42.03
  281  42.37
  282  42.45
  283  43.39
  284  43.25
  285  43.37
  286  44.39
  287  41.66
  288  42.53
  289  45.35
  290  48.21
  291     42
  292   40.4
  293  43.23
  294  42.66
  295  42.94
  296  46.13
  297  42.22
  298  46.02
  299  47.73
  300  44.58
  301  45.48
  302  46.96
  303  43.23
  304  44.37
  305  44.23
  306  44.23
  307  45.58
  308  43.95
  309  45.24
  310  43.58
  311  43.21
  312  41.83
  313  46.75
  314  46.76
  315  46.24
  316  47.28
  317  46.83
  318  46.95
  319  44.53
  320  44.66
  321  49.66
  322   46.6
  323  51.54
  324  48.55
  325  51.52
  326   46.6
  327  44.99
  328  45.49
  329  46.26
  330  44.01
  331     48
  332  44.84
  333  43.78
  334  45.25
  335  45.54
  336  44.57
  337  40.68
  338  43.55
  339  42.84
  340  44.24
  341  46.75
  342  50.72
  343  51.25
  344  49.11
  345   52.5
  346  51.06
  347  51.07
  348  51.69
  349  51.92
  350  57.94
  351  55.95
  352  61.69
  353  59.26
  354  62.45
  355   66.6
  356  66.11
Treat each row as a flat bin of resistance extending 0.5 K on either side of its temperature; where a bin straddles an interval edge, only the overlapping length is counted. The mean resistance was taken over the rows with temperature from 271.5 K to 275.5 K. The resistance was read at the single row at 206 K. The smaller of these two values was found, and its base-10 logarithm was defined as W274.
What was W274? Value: 1.61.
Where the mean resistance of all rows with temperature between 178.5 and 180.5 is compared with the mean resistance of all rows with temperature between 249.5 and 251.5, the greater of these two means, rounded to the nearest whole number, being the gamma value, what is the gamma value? 52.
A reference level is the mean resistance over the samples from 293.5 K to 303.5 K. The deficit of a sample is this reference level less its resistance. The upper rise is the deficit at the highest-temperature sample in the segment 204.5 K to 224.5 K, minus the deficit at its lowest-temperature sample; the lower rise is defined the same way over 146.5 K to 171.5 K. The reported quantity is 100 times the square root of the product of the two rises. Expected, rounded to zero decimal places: 1603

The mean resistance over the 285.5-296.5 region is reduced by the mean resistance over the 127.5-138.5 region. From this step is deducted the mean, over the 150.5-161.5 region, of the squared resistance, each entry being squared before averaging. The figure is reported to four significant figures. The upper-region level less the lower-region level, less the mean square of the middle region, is -5589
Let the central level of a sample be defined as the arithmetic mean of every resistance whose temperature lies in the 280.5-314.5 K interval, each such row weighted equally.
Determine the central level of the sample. 44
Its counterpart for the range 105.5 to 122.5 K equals 69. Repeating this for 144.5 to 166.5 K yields 73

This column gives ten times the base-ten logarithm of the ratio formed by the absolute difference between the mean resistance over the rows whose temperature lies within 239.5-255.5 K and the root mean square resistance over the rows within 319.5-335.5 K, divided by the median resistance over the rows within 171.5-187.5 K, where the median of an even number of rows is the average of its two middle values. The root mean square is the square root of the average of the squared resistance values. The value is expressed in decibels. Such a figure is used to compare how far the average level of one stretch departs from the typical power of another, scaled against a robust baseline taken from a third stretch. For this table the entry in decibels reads -10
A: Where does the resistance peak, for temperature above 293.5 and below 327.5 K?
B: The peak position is 323 K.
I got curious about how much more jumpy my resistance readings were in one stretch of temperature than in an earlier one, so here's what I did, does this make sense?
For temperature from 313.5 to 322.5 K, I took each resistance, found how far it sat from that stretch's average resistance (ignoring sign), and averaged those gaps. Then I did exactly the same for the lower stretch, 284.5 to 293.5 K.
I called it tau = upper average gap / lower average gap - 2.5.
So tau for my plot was -1.9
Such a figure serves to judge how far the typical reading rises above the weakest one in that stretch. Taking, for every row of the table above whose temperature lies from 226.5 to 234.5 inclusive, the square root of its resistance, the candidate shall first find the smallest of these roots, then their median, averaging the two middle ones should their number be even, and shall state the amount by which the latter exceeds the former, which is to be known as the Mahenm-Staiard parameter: 0.23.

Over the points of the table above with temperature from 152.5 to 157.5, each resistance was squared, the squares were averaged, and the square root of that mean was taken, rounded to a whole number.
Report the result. 74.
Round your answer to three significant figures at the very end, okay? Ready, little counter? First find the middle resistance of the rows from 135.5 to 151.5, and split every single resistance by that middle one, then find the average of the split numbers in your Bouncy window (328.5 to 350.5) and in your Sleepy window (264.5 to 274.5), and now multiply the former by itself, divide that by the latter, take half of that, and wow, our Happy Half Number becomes 0.377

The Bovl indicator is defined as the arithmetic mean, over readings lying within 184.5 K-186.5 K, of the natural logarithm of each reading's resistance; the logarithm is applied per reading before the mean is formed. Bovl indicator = 4.0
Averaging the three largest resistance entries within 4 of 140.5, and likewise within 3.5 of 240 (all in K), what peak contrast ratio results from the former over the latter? 1.7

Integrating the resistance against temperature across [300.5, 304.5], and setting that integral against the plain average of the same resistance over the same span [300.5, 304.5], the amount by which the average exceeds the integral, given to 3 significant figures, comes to -135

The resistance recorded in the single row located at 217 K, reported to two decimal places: 48.04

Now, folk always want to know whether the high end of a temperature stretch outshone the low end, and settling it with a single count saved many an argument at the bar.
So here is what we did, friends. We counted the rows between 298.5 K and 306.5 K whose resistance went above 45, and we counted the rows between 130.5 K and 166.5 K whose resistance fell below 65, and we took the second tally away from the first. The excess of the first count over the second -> 0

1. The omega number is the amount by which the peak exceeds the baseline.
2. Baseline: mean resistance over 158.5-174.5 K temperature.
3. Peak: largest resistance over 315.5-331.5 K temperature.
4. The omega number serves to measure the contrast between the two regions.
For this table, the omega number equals -9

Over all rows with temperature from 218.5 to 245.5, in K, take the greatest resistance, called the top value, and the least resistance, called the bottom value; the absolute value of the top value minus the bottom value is 15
